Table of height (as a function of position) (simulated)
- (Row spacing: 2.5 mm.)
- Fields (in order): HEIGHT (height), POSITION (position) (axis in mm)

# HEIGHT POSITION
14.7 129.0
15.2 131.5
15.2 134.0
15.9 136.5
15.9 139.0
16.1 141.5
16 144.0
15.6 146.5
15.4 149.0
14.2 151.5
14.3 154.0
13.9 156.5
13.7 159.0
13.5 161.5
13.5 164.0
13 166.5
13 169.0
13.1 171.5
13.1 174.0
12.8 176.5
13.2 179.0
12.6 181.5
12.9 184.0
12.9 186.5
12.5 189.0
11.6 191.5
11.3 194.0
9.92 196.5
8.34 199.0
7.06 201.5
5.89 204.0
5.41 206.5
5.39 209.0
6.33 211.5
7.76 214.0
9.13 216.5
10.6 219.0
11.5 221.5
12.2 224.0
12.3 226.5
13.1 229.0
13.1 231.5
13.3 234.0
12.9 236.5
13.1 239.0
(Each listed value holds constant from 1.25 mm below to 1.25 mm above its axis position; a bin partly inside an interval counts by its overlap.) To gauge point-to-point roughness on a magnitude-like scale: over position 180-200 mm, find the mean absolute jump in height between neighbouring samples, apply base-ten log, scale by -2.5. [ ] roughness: 0.4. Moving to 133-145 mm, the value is 1.5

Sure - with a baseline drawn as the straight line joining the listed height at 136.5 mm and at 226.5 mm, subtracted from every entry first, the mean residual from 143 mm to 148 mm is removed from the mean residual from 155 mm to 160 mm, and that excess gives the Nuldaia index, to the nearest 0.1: -1.5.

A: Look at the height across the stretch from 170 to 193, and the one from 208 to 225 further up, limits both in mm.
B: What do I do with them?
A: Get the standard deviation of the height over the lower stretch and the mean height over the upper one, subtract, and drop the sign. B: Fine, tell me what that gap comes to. 8.5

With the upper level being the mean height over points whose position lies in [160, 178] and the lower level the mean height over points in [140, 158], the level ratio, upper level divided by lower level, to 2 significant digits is 0.87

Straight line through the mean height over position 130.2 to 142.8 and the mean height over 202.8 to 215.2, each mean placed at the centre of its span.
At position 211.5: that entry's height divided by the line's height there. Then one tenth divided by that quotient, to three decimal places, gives 0.092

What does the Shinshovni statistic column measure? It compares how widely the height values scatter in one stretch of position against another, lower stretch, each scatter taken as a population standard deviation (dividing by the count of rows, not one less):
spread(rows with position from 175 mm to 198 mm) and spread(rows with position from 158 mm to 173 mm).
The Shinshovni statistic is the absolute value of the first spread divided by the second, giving 3.6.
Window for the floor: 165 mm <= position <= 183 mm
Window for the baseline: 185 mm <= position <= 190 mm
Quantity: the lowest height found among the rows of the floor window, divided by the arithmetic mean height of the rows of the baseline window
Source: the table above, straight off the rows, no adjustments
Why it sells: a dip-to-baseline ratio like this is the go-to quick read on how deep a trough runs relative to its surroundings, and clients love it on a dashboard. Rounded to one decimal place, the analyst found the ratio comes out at 1.0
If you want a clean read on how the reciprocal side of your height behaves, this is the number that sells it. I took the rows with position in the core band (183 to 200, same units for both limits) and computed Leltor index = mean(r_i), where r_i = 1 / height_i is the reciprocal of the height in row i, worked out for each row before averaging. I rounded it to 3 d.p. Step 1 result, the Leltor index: 0.090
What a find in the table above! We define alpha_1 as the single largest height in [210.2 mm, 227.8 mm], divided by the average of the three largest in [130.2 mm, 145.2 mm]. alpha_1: 0.77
